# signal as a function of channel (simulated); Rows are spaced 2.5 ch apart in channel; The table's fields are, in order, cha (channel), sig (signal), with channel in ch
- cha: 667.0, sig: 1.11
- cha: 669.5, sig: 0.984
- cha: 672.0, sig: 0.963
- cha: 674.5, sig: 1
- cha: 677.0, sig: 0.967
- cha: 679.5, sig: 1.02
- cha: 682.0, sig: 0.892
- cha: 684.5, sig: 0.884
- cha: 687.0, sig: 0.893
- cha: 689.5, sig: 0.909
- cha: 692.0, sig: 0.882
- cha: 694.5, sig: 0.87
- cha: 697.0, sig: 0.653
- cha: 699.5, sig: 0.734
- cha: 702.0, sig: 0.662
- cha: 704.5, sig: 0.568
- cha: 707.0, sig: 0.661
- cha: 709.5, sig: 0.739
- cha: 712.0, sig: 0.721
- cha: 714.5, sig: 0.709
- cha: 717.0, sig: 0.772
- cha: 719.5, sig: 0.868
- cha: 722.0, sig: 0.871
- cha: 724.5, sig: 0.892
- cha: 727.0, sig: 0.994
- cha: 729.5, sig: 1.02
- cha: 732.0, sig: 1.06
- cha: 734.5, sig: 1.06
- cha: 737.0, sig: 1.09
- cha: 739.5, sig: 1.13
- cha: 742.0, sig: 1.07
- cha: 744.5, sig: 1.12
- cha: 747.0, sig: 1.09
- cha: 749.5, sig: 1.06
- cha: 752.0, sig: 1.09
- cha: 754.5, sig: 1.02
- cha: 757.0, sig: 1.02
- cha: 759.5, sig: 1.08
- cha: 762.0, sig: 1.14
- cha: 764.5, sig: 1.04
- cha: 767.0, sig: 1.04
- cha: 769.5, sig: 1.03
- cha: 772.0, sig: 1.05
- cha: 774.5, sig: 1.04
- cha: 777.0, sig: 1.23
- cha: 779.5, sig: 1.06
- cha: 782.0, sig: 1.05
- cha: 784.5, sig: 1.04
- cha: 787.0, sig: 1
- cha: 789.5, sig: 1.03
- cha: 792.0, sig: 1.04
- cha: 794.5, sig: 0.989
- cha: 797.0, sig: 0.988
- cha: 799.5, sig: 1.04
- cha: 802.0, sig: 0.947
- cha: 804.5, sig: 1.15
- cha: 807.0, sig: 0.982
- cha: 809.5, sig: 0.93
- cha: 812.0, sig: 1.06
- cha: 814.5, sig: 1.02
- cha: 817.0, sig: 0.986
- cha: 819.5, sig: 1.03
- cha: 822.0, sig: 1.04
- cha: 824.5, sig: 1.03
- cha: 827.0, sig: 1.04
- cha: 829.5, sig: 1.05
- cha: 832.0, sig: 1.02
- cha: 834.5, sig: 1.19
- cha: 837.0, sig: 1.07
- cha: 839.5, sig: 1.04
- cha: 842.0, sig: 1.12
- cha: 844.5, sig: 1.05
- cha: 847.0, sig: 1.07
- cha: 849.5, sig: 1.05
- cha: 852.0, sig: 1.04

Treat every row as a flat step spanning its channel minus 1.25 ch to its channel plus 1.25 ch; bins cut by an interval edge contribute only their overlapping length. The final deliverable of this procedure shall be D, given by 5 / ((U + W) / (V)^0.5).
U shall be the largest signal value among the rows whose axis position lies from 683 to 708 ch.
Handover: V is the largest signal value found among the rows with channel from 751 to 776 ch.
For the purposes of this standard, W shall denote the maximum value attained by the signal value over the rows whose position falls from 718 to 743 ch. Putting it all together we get 2.62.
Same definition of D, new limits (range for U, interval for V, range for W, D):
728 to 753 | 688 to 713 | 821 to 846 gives 2.05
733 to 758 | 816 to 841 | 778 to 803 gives 2.49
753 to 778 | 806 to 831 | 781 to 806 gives 2.16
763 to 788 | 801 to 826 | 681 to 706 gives 2.51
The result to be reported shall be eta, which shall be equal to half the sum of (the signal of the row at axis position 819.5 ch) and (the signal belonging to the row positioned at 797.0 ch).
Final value 1.01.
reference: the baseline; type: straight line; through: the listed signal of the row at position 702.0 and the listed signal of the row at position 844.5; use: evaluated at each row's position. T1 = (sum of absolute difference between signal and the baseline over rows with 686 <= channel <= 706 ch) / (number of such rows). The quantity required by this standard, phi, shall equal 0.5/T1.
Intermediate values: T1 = 0.15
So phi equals 3.3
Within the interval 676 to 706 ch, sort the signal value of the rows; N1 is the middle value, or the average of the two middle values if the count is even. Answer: 0.88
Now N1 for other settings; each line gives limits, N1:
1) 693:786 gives 1.04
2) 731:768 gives 1.07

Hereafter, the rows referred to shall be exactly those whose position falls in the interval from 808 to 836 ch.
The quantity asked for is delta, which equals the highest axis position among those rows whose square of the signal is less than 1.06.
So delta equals 832.0 ch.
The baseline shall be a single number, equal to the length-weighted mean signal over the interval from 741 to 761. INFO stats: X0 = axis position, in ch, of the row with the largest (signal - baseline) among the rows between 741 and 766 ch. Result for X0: 762.0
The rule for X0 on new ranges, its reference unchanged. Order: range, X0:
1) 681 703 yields 689.5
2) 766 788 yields 777.0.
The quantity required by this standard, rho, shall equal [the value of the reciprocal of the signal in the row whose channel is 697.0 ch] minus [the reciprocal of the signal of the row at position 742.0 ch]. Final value 0.60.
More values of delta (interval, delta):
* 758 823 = 817.0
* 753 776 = 757.0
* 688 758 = 757.0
